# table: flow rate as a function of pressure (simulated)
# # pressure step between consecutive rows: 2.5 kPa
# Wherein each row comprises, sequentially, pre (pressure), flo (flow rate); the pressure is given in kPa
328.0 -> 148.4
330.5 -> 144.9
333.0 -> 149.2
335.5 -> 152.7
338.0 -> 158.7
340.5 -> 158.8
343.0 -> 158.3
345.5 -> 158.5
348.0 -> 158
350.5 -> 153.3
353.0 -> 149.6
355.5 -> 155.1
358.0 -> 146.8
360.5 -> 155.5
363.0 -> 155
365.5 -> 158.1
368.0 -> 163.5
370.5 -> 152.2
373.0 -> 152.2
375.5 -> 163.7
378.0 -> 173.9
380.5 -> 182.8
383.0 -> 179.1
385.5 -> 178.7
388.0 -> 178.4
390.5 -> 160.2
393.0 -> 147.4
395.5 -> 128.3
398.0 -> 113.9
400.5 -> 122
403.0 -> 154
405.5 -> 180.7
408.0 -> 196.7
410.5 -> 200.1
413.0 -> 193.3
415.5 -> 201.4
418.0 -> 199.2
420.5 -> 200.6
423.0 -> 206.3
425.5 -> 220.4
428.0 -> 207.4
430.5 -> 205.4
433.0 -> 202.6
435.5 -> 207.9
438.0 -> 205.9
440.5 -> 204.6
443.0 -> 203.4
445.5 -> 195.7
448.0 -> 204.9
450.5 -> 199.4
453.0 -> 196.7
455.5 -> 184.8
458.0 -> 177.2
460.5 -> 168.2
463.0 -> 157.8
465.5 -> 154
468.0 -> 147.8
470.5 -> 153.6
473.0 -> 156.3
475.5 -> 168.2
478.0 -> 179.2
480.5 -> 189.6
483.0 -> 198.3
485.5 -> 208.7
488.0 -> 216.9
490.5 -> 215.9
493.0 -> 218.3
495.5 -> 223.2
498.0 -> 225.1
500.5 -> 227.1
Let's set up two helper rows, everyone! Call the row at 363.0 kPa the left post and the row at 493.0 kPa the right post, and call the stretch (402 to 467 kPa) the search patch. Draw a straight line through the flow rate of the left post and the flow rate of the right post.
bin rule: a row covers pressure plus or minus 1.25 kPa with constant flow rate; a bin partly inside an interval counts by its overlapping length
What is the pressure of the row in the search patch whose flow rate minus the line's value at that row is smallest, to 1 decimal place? 465.5 kPa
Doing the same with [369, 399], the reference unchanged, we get 398.0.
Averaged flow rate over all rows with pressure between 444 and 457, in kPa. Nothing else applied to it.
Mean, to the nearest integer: 196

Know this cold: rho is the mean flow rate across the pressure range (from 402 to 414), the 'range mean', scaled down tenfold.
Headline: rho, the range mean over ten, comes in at 18.5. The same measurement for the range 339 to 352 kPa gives 15.7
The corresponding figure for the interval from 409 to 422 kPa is 19.9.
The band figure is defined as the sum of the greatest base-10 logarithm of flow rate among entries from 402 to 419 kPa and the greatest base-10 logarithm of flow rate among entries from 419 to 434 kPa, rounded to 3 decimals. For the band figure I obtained 4.647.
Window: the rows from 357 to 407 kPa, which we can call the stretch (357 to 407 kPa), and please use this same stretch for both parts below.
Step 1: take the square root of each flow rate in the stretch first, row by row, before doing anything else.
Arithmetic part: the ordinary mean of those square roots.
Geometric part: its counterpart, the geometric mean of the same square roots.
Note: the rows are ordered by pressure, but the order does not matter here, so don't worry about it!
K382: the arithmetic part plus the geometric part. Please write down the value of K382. 25.0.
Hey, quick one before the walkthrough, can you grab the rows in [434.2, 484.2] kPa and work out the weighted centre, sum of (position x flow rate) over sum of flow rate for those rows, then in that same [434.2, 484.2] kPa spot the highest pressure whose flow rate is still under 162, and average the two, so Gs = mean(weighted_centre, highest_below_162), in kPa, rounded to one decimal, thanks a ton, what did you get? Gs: 465.6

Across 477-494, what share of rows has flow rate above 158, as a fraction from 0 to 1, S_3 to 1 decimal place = 1.0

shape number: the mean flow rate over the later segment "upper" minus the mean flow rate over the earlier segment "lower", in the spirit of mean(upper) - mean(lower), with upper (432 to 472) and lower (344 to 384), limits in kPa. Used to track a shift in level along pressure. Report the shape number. 25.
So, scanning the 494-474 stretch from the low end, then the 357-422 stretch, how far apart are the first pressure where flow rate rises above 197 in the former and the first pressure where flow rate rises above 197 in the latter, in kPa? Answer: 72.5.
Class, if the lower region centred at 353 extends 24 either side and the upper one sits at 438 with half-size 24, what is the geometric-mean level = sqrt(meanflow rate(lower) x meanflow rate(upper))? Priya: 176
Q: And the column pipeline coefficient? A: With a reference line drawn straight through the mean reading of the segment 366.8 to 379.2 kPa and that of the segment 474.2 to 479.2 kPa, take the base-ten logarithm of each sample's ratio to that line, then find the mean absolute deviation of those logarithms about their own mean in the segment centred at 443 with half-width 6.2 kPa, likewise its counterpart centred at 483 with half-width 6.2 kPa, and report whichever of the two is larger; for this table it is 0.024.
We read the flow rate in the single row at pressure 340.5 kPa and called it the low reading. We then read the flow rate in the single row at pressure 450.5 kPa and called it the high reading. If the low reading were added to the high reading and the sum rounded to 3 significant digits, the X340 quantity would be 358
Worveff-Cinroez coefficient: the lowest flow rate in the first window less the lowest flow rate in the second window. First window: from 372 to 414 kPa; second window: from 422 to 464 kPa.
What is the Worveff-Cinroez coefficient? -44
